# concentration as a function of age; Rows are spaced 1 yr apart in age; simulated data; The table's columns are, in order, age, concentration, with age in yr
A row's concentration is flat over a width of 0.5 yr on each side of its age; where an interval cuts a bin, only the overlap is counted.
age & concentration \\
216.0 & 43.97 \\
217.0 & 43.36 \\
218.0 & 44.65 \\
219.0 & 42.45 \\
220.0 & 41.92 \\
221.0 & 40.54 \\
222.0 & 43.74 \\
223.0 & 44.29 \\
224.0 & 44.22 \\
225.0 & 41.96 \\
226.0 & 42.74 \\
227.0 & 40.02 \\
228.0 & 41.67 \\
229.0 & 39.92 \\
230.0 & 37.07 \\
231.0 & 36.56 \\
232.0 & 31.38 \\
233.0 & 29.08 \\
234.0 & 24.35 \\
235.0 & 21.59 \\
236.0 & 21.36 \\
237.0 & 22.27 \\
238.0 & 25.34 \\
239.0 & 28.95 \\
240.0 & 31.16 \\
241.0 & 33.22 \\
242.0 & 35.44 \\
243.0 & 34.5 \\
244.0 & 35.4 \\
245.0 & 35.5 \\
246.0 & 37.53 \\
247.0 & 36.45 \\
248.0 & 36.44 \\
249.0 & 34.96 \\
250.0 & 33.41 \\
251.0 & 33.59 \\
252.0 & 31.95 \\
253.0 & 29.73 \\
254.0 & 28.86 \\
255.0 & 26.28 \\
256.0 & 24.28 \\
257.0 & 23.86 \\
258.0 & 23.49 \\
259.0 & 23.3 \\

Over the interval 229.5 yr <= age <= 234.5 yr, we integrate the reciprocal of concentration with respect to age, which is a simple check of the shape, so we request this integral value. 0.162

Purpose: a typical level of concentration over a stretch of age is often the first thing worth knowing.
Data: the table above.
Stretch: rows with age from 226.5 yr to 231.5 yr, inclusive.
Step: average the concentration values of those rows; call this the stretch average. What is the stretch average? 39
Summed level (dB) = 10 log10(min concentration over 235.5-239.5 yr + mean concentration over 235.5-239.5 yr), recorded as 16.6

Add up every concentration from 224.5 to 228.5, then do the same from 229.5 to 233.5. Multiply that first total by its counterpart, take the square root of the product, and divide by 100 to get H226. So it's 1.49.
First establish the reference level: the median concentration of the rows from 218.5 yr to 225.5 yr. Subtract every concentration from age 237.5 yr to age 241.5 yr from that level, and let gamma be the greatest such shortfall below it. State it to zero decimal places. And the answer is 17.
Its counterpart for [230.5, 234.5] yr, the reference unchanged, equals 18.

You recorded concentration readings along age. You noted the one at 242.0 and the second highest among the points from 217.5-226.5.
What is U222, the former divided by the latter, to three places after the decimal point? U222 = 0.800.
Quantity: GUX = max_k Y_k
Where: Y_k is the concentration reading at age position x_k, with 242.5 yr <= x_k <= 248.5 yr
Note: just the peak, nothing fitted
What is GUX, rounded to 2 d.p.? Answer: 37.53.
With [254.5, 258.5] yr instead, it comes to 26.28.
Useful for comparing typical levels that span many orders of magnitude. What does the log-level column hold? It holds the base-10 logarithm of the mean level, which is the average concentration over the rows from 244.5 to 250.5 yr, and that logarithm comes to 1.55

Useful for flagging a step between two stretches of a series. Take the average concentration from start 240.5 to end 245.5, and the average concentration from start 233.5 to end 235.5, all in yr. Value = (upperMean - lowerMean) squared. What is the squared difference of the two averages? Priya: 140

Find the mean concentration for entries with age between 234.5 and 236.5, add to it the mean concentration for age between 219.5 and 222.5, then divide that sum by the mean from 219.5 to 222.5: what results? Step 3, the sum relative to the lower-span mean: 1.5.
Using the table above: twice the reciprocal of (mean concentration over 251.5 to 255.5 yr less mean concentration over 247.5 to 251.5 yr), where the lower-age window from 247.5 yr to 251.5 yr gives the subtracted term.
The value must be -0.37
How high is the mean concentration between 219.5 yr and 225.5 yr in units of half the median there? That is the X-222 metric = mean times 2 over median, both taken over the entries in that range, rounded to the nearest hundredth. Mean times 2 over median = 2.00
